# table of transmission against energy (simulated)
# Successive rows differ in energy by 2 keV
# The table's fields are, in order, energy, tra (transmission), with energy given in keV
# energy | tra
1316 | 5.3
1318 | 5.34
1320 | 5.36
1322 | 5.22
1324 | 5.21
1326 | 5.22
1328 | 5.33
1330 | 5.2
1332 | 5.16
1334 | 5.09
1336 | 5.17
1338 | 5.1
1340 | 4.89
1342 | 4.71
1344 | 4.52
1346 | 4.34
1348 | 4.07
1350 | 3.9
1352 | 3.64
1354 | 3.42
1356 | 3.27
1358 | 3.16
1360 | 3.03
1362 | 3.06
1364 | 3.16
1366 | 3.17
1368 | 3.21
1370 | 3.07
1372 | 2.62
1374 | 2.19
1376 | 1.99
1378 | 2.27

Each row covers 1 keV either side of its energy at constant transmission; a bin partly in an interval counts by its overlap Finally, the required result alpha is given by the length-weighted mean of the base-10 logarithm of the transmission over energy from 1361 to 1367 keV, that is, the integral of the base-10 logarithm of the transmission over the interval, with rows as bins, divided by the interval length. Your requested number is 0.50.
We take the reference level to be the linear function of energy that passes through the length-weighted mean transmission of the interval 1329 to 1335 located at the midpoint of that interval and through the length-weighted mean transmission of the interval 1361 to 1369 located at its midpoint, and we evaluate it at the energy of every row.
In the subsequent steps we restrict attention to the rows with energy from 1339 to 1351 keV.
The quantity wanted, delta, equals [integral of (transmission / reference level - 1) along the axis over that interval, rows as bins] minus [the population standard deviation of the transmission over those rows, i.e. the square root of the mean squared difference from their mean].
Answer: -0.2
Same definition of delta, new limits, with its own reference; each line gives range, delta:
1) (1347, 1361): -1.6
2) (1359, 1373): -0.3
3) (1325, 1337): -0.1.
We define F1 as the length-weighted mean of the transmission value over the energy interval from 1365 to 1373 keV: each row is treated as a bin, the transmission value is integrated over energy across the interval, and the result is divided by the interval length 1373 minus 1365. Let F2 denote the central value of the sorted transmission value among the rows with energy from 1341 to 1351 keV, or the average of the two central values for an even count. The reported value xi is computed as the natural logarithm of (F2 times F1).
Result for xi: 2.57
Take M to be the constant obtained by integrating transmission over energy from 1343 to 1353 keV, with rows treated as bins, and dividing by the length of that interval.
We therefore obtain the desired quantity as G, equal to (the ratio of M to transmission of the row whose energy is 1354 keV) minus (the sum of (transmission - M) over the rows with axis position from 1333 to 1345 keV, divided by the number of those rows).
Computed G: 0.4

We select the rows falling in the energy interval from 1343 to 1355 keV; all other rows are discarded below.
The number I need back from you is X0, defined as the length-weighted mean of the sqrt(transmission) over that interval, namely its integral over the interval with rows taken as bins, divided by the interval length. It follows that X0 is 2.0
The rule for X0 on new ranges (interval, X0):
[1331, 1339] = 2.3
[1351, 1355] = 1.9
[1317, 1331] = 2.3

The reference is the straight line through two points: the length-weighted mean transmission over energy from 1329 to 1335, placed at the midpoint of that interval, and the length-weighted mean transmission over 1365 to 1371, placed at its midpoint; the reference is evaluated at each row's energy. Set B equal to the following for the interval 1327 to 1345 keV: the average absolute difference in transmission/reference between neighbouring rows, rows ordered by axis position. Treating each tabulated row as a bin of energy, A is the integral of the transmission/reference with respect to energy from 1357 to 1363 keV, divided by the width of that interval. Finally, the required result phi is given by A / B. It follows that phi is 55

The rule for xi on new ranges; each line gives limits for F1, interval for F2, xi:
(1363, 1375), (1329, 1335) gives 2.71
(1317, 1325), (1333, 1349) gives 3.23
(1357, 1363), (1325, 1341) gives 2.77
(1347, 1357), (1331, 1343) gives 2.93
